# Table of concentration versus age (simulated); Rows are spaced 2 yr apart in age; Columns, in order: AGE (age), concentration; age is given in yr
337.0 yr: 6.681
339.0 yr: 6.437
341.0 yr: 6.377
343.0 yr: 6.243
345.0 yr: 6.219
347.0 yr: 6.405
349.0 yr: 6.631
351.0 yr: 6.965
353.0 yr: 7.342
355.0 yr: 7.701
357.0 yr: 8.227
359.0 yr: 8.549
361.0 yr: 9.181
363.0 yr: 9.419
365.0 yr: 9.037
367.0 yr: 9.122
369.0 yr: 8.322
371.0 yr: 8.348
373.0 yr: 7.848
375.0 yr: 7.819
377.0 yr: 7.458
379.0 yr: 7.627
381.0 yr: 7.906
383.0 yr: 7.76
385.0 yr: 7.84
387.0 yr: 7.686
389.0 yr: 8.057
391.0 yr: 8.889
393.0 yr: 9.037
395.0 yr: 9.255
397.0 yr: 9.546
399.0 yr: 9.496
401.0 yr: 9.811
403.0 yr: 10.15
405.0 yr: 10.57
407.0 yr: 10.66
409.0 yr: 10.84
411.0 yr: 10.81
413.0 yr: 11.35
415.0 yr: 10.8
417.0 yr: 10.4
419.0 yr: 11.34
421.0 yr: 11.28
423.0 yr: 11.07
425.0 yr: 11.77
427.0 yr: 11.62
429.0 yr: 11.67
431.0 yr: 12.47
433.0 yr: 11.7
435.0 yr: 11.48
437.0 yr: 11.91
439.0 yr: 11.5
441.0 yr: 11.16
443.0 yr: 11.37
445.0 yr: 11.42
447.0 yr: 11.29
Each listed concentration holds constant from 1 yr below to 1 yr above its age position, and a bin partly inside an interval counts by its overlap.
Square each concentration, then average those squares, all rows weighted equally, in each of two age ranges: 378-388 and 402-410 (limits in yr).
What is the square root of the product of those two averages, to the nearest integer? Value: 82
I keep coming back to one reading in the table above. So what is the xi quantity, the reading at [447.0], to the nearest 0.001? 11.290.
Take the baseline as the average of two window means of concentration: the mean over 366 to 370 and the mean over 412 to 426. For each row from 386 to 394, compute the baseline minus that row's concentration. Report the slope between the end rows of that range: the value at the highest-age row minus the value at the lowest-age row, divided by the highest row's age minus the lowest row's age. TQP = -0.23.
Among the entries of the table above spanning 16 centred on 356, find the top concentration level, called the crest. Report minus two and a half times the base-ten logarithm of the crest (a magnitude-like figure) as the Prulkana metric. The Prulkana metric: -2.44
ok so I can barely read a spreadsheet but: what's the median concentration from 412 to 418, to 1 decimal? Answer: 10.8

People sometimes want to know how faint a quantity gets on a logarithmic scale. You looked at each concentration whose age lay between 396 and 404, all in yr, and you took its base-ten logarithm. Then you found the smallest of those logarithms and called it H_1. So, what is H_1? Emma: 0.98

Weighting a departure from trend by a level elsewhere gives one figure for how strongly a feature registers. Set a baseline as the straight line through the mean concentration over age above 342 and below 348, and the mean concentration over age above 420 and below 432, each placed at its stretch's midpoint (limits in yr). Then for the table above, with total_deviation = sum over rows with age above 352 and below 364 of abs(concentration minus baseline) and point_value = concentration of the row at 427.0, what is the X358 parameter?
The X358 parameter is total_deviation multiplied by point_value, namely 87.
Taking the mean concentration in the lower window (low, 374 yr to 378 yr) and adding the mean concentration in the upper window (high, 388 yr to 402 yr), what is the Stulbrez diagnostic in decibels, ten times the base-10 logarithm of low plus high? 12.3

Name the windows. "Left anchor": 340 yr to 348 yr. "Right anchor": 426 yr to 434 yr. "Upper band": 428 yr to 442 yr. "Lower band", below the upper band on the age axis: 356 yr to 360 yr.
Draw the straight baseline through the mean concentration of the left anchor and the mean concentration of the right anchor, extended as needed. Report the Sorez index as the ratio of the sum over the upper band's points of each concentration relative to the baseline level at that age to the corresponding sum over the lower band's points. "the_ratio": 2.9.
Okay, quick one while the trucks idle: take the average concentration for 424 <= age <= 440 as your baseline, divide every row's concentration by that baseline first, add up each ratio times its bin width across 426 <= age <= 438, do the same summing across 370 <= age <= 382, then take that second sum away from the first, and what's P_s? 4.1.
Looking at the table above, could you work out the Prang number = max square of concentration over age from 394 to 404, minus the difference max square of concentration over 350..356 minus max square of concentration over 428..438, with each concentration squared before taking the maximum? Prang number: 199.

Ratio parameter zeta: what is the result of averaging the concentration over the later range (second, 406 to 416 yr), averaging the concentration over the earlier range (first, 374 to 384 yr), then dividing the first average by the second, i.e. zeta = 0.7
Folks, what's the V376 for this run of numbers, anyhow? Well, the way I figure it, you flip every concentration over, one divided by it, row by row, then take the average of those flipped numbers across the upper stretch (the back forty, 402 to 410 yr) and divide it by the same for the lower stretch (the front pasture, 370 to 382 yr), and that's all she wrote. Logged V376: 0.74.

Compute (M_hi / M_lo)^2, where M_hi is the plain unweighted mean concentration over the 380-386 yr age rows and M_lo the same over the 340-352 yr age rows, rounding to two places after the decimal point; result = 1.47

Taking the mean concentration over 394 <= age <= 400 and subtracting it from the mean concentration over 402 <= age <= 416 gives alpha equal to 1.3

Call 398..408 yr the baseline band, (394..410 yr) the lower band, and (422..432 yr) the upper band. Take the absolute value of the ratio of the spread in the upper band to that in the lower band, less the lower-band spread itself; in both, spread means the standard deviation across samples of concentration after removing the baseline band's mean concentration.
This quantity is 0.23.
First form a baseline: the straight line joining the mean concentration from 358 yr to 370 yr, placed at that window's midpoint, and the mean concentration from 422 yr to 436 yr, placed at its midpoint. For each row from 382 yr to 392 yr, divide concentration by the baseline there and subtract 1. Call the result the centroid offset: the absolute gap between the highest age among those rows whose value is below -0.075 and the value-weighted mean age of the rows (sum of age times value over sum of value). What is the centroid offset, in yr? 4.4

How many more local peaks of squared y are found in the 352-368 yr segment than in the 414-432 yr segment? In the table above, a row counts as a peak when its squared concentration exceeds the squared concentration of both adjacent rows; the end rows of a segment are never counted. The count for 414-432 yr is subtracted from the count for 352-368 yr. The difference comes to -1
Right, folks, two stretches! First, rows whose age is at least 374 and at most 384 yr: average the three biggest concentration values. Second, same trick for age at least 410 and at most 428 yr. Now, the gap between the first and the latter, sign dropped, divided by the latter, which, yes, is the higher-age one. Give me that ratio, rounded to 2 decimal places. 0.32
